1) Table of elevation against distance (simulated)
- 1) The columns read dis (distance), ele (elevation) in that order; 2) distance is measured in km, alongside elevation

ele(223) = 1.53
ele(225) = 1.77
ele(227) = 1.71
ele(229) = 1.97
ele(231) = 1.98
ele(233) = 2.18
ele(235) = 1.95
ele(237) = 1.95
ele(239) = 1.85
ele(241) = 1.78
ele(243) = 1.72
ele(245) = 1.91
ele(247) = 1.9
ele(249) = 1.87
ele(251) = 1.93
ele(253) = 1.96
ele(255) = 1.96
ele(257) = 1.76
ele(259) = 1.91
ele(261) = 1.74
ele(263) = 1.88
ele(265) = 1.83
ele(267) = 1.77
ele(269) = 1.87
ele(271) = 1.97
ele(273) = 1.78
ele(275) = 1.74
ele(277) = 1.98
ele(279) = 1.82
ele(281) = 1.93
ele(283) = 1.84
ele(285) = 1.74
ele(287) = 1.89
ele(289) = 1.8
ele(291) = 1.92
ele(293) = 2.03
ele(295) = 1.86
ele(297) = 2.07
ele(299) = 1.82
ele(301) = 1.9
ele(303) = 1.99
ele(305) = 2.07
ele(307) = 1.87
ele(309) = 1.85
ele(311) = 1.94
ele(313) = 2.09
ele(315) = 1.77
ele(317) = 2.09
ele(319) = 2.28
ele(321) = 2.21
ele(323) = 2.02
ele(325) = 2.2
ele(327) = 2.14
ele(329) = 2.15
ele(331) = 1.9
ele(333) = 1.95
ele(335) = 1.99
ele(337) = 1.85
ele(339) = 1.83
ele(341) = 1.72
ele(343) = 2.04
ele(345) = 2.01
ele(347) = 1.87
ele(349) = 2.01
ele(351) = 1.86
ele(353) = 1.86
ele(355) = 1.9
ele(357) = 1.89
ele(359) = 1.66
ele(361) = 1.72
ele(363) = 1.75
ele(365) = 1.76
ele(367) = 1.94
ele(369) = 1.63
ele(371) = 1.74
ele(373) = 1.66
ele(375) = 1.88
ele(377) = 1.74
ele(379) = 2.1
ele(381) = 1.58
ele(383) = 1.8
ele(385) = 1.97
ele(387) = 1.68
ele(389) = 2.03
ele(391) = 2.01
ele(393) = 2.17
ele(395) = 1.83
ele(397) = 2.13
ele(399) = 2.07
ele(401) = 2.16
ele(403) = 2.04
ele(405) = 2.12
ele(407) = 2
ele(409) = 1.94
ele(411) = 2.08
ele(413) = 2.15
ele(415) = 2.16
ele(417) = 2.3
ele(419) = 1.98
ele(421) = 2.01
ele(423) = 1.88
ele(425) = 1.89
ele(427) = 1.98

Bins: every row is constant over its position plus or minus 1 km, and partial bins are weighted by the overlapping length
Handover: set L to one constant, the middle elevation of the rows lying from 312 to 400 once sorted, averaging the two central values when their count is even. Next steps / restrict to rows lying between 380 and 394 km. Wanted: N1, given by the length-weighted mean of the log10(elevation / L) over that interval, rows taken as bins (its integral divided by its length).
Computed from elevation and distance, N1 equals -0.004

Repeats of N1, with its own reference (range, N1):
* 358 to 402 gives -0.010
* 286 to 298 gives 0.006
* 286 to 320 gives 0.012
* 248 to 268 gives -0.009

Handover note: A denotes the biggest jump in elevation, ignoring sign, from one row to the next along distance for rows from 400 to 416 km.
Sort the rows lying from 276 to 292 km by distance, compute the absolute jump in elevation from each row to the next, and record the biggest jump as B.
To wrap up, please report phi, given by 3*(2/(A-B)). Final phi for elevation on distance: -300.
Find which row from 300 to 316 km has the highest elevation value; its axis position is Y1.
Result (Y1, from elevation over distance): 313 km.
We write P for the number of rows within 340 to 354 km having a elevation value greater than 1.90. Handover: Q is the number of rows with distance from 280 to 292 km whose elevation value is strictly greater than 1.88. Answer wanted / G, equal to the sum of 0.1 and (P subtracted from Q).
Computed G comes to 0.1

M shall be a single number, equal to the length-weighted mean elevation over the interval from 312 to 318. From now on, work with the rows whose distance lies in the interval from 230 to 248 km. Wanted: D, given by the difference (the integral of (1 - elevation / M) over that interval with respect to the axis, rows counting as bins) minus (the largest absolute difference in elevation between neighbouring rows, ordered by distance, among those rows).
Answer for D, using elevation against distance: 0.41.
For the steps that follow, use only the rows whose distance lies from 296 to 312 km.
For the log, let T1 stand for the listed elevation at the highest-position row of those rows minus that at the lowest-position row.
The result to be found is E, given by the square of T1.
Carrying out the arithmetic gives 0.017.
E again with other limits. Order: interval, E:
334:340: 0.026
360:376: 0.026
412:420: 0.029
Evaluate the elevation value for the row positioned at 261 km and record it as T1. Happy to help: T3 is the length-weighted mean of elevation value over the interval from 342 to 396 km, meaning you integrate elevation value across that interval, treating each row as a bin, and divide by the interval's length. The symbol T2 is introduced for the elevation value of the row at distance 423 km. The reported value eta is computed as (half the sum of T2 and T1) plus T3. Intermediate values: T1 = 1.74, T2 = 1.88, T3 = 1.86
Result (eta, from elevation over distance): 3.67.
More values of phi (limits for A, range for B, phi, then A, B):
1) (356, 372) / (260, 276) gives 50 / 0.31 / 0.190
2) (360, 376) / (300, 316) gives -600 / 0.31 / 0.320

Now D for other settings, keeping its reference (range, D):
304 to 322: -0.64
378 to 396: 0.17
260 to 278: 1.06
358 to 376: 1.82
